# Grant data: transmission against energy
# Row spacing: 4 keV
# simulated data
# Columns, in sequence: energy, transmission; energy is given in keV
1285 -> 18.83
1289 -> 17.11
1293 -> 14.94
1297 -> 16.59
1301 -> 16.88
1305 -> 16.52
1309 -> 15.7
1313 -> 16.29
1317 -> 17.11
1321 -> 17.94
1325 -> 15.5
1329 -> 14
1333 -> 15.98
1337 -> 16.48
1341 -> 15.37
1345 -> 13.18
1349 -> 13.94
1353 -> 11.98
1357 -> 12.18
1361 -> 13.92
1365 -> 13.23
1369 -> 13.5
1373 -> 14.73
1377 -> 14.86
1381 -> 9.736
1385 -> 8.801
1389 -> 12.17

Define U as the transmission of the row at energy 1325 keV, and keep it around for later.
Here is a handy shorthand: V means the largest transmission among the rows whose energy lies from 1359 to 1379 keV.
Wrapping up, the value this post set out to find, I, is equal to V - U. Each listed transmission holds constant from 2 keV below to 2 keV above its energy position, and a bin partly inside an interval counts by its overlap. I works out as -0.6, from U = 15.5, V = 14.86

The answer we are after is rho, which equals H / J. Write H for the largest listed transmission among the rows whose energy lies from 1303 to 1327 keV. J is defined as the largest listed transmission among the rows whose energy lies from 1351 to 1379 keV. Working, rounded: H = 17.94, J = 14.86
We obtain 1.21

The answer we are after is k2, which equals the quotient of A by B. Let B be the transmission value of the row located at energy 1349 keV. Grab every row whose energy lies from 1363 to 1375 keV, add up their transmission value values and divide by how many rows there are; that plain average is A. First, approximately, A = 13.8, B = 13.94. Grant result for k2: 0.99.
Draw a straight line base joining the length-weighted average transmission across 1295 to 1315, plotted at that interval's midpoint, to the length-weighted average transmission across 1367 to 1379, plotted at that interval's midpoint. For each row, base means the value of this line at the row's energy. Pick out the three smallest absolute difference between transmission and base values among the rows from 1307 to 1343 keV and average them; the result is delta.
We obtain 0.16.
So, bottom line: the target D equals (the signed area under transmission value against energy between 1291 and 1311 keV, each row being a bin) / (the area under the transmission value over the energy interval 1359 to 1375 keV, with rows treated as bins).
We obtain 1.46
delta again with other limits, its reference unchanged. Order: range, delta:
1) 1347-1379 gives 0.59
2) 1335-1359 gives 0.74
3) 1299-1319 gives 0.21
